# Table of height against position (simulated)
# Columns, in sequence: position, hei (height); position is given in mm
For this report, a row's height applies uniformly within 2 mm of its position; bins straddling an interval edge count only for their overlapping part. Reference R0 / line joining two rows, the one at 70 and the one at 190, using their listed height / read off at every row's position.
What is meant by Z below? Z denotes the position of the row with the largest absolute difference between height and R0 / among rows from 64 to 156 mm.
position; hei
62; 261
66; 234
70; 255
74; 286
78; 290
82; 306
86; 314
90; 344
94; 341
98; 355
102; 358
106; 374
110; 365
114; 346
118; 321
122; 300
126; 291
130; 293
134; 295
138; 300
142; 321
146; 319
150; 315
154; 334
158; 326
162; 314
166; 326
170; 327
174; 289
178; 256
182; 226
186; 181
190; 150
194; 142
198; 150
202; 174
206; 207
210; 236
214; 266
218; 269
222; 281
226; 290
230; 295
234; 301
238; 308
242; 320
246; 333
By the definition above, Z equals 154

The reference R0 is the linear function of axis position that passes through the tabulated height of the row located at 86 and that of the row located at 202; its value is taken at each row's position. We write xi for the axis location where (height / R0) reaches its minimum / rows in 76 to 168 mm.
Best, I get 78 mm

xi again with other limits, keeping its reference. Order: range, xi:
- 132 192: 190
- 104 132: 126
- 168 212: 194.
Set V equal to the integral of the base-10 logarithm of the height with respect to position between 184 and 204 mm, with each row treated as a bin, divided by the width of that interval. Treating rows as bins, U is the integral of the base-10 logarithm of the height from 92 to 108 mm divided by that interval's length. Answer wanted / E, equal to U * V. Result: 5.6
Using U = 2.55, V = 2.20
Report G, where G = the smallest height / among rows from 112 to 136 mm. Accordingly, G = 291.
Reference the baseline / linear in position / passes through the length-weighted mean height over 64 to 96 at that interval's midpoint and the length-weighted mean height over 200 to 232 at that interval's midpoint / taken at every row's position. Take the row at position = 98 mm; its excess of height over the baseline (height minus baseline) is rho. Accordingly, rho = 65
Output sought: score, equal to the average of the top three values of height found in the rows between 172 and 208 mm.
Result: 257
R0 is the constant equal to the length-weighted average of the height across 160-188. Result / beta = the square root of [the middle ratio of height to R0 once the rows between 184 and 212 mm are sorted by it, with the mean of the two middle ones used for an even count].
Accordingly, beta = 0.80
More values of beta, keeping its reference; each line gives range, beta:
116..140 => 1.04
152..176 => 1.09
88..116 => 1.14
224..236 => 1.04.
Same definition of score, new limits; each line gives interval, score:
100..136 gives 366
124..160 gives 327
